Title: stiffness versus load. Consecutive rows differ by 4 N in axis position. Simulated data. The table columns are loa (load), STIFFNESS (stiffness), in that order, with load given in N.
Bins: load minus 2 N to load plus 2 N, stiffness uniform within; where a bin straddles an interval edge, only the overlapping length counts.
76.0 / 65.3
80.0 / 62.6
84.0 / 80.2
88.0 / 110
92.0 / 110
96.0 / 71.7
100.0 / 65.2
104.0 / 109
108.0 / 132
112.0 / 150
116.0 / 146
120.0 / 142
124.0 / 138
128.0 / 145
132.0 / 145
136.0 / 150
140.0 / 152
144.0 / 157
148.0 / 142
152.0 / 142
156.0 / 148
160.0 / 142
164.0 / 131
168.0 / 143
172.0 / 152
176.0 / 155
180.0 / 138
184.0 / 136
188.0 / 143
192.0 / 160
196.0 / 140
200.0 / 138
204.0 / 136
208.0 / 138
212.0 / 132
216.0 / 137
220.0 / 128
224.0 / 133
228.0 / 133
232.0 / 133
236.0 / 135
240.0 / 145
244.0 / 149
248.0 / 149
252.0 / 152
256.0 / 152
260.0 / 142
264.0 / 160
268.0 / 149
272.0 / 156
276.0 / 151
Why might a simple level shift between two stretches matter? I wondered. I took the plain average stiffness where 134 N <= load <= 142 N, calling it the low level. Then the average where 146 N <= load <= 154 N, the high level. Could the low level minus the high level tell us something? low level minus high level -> 9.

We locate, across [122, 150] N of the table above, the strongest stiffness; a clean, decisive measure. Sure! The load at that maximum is 144.0 N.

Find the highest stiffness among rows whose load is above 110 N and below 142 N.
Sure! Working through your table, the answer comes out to 152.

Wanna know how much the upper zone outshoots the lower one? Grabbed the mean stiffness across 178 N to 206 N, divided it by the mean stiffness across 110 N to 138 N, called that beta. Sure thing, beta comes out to 0.98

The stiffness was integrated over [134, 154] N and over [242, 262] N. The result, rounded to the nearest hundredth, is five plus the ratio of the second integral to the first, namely 6.00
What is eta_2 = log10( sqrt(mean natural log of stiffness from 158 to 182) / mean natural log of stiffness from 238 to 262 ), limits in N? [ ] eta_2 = -0.351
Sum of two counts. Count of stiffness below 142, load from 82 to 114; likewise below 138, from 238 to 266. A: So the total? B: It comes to 7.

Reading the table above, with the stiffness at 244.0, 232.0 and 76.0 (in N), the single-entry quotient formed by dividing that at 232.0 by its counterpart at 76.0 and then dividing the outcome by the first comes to 0.014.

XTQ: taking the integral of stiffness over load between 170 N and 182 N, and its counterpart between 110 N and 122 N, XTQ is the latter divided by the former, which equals 0.98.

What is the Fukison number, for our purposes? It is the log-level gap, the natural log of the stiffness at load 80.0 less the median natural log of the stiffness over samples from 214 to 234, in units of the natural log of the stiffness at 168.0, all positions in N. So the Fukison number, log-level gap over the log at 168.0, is -0.152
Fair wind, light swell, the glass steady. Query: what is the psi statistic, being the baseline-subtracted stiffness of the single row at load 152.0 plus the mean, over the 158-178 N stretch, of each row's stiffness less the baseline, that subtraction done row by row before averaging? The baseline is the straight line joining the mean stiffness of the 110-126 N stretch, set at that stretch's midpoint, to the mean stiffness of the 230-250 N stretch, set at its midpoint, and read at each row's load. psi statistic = 0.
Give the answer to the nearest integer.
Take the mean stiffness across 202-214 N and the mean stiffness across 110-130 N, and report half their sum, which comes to 140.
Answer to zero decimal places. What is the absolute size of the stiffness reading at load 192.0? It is 160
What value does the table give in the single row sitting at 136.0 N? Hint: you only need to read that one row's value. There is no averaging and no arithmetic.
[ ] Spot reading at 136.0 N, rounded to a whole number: 150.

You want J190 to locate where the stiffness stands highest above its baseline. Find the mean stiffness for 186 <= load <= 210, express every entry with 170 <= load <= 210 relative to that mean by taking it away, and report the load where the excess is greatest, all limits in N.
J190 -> 192.0 N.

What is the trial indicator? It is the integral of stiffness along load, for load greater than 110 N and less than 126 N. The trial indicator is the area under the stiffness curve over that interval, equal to 2304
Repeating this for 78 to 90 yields 1011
